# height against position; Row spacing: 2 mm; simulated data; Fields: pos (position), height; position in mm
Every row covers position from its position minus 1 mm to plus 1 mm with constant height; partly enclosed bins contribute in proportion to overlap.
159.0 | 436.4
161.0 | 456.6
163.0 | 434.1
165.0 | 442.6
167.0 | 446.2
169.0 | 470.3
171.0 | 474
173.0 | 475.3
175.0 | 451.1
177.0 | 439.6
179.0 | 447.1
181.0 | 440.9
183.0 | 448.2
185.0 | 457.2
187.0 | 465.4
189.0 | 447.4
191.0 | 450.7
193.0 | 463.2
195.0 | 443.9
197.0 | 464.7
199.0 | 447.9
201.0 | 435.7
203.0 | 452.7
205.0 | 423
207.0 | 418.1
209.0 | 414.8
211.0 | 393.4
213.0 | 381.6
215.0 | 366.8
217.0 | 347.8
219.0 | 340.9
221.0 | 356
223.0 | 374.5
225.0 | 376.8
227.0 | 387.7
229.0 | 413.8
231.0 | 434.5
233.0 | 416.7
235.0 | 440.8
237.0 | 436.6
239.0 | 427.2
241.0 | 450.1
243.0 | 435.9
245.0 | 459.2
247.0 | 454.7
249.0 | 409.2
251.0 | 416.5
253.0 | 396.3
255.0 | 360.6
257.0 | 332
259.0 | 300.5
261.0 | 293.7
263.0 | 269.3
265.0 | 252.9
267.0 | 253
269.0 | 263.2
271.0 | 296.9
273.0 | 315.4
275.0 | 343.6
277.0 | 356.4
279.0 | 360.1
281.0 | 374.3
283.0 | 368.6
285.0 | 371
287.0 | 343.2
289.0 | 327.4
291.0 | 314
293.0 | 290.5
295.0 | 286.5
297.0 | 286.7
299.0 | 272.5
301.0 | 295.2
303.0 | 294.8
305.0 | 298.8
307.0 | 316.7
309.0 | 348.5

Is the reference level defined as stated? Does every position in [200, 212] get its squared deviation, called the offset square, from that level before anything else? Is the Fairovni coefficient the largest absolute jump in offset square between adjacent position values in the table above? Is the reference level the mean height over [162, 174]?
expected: 2268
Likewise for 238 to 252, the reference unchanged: 2287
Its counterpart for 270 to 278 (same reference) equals 7196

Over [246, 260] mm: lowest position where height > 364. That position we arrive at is 247.0 mm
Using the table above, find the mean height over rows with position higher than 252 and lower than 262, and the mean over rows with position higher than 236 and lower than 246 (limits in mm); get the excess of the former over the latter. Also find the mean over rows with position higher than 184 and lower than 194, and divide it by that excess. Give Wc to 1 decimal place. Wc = -4.3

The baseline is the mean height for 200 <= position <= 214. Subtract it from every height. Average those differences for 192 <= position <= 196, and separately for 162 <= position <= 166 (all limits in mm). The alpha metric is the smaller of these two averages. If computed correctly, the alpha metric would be 21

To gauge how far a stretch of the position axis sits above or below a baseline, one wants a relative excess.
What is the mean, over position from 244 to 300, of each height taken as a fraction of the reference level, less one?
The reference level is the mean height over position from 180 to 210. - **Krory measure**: -0.25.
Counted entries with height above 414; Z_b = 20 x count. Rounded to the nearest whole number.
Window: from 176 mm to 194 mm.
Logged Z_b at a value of 180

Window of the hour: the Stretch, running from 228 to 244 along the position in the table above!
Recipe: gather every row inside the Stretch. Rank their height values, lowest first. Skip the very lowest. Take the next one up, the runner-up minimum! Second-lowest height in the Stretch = 416.7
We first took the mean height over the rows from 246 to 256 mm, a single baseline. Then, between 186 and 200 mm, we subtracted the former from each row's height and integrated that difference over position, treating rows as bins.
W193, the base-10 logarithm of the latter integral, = 2.82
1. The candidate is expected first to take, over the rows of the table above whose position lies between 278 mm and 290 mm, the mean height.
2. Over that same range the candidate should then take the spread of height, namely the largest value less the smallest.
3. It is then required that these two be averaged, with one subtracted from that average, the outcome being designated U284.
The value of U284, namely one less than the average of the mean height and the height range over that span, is 201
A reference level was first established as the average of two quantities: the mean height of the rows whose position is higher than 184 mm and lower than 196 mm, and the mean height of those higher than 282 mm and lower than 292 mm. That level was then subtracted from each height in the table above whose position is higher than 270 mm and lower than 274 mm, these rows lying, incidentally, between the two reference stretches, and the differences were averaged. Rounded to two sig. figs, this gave -94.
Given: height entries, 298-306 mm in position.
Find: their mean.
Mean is 290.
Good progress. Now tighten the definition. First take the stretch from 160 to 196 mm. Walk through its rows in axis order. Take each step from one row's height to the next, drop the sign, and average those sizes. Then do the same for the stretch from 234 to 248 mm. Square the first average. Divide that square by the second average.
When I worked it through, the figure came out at 10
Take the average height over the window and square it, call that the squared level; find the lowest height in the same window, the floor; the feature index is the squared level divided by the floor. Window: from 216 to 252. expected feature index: 493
